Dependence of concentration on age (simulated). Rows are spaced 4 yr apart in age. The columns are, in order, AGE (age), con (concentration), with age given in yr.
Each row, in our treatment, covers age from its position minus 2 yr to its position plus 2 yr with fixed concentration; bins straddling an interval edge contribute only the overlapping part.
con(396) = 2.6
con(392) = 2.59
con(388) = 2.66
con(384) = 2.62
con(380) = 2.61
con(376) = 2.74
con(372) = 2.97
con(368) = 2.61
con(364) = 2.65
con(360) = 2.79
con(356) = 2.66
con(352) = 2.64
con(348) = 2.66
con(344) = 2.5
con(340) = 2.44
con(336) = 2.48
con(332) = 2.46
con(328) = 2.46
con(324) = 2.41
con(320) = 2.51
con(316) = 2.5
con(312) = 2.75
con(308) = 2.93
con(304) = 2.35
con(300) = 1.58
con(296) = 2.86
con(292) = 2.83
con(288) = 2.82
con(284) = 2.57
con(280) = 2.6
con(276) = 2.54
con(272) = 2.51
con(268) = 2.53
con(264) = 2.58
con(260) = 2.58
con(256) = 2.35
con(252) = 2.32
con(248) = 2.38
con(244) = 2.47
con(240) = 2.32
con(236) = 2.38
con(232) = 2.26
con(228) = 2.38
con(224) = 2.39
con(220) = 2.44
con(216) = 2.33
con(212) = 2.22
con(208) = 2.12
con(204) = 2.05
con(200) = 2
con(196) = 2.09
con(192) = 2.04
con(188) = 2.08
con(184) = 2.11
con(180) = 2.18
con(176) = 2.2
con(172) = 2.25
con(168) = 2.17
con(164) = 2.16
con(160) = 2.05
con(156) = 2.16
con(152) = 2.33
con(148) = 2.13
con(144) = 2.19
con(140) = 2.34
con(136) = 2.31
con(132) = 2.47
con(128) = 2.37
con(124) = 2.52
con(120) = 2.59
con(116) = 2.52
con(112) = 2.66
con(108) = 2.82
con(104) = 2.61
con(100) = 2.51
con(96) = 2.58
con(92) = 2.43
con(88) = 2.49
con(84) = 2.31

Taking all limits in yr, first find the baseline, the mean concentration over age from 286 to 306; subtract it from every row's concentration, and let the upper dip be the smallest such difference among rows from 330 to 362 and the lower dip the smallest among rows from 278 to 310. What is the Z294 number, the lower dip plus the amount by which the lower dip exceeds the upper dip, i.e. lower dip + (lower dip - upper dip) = -1.8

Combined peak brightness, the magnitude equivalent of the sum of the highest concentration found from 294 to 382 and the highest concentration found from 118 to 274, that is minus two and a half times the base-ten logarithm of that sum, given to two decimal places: -1.86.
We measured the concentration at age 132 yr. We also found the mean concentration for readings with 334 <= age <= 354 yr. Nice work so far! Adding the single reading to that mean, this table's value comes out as 5.01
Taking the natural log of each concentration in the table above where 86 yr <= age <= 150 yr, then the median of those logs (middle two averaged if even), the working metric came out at 0.92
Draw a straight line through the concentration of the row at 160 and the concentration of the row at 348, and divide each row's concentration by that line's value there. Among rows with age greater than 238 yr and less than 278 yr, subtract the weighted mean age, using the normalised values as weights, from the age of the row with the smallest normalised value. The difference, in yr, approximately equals -6.1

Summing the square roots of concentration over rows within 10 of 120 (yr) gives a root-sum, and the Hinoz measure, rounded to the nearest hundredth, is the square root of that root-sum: 2.82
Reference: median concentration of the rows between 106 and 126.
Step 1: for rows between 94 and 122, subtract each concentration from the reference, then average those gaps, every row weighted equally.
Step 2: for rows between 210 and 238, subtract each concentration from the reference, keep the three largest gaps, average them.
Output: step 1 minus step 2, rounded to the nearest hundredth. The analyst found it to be -0.34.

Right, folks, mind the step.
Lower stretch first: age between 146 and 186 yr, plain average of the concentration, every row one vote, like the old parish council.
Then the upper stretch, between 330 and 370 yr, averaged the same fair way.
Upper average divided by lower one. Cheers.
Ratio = 1.19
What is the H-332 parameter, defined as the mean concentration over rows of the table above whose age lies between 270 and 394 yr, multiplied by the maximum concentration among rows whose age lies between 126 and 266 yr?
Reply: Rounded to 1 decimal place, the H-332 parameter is 6.7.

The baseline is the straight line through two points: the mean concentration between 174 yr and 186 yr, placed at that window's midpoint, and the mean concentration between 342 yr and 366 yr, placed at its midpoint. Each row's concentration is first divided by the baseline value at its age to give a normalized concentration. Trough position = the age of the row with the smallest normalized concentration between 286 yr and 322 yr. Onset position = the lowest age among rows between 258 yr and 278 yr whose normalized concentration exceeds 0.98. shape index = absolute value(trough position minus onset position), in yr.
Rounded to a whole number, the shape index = 40 yr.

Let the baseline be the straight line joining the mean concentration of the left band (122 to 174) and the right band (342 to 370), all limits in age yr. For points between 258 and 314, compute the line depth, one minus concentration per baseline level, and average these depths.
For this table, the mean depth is -0.023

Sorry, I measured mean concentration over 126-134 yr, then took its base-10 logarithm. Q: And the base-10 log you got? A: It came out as 0.38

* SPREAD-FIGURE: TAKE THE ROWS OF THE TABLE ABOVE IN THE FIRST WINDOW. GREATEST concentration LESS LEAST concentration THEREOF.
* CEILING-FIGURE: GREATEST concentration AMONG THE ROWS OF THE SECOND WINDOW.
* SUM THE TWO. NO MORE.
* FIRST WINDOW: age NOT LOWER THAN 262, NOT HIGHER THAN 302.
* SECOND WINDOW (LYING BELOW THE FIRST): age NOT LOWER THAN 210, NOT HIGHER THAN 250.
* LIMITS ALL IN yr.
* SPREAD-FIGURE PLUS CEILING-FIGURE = 3.75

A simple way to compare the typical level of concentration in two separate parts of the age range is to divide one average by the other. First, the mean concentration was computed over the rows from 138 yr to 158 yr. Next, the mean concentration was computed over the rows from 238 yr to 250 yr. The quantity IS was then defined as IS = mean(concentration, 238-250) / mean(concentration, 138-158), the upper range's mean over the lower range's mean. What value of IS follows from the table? 1.07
